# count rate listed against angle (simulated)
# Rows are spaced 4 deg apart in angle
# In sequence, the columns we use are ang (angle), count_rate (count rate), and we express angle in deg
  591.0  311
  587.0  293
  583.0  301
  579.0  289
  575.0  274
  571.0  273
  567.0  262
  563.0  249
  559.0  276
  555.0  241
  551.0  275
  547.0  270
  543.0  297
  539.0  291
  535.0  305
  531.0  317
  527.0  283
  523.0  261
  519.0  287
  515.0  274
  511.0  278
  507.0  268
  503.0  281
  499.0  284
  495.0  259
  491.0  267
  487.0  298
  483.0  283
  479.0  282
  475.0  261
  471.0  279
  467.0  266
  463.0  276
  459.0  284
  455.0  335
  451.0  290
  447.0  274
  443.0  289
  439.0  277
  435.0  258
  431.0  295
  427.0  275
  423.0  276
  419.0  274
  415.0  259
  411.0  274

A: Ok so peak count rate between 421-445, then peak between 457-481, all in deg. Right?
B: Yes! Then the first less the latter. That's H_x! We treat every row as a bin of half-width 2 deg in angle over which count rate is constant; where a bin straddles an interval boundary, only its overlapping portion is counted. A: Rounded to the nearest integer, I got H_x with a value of 11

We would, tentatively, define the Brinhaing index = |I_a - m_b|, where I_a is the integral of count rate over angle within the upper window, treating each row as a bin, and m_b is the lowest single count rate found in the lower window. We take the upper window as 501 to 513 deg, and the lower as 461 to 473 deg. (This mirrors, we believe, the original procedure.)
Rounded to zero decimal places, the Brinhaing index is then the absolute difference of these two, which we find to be 3042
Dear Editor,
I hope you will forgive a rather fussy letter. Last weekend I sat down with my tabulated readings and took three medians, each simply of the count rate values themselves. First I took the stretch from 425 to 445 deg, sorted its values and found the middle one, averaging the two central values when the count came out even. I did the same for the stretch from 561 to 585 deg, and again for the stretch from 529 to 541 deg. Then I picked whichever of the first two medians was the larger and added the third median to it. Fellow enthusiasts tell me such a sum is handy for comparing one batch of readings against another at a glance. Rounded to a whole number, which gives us 582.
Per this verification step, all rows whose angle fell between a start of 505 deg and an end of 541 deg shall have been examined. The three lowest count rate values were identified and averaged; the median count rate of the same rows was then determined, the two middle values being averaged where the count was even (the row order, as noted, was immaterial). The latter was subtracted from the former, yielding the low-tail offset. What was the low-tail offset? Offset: -15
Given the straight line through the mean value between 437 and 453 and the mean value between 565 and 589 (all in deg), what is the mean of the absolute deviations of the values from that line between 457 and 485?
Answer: 7.2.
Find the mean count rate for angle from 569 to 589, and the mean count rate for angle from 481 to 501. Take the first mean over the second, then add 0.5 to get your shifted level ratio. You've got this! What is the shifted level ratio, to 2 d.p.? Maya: 1.53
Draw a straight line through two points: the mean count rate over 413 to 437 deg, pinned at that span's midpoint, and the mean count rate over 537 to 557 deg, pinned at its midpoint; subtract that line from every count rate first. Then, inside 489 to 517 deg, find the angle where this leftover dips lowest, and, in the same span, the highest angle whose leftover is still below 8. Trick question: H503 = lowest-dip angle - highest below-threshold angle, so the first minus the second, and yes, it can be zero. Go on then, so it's -20 deg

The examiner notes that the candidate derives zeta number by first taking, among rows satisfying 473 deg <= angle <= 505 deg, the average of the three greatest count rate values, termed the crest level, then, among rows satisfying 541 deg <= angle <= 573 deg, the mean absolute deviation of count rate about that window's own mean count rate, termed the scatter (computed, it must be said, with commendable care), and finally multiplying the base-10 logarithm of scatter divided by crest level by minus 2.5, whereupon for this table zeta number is 3.4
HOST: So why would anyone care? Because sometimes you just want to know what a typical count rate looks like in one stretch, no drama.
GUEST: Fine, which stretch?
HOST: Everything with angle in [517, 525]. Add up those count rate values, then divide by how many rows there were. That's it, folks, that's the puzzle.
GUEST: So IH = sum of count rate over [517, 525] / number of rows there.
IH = 274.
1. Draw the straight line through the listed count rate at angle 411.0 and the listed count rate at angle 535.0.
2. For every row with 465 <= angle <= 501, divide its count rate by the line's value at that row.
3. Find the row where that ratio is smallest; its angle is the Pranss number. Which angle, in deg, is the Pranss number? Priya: 495.0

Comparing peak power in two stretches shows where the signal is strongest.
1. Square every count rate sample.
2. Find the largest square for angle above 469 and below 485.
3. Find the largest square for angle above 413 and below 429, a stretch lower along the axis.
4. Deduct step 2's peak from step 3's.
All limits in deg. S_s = -3913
